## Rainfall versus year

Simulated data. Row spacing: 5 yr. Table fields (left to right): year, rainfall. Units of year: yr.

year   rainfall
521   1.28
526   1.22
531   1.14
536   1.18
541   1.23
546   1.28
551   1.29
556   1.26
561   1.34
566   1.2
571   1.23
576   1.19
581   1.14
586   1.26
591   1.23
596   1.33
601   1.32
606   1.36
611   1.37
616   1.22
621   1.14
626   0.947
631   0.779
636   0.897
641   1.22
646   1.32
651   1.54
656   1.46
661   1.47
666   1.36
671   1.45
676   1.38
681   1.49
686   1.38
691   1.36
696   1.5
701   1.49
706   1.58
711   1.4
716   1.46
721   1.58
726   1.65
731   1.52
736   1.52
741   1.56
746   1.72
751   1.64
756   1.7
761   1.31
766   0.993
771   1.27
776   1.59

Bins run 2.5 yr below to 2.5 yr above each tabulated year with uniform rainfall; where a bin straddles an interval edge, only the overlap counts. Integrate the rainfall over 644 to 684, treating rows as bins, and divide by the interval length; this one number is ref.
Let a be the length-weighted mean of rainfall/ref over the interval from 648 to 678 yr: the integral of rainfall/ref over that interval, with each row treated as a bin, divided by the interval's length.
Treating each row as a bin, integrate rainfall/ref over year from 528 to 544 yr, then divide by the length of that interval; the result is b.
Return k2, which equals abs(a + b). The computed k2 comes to 1.83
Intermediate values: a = 1.01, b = 0.83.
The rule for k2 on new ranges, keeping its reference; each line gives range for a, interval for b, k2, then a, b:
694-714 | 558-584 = 1.89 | 1.04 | 0.85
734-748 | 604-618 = 2.03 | 1.11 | 0.92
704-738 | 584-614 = 1.98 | 1.07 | 0.91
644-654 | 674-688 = 1.99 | 1.00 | 0.99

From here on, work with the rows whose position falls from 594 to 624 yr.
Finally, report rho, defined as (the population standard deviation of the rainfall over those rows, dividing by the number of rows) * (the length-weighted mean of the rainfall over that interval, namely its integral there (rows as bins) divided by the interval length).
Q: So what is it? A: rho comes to 0.11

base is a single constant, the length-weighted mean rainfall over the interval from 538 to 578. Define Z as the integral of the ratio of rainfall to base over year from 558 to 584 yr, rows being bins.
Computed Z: 25 yr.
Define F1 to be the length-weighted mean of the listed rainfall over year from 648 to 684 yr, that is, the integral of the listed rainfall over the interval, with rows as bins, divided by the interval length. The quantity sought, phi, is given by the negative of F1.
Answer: -1.45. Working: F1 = 1.45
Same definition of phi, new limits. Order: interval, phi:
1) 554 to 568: -1.27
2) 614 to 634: -1.01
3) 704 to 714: -1.48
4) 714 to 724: -1.53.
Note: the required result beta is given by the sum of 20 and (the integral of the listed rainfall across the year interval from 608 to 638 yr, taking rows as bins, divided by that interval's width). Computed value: 21.1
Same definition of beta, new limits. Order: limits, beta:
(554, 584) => 21.2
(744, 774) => 21.4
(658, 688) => 21.4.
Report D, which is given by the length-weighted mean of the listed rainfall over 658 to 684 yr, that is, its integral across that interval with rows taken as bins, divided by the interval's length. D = 1.4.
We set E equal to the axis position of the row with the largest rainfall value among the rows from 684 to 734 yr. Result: 726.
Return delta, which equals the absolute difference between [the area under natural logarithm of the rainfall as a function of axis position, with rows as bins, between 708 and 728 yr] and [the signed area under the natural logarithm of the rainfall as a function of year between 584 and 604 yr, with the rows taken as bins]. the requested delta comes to 3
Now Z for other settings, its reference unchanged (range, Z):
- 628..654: 24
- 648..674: 30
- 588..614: 27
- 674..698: 27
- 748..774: 29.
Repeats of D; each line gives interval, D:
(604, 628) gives 1.2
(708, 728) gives 1.5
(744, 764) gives 1.6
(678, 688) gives 1.4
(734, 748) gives 1.6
